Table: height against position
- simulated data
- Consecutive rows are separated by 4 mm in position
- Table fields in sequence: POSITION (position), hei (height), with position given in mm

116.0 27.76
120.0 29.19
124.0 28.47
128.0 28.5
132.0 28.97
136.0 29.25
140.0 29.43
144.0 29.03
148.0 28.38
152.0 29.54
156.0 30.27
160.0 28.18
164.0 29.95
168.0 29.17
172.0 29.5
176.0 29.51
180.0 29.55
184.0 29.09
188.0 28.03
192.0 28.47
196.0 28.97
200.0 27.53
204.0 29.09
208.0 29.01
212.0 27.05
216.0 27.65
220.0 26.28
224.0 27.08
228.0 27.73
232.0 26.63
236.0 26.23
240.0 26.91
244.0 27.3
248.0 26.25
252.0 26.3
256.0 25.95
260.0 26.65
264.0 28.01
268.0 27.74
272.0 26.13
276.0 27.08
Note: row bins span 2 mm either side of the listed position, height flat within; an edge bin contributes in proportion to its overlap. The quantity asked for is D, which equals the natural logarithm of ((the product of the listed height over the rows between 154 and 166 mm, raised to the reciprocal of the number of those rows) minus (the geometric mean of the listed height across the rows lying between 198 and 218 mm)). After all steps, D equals 0.3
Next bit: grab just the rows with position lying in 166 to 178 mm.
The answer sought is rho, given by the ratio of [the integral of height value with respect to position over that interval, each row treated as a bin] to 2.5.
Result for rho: 141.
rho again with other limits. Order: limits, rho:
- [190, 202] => 136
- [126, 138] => 139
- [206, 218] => 134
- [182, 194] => 137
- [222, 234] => 130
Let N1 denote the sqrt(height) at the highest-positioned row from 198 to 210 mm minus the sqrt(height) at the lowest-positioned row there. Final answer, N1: 0.14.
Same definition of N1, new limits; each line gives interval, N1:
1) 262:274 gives -0.18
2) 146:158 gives 0.17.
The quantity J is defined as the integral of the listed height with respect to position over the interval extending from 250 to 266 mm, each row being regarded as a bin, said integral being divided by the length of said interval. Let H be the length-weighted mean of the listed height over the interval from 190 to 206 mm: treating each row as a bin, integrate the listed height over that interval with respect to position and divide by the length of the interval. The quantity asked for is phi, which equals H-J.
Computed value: 1.8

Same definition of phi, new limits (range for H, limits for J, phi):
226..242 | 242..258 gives 0.4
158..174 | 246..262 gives 2.9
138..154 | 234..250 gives 2.4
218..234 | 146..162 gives -2.2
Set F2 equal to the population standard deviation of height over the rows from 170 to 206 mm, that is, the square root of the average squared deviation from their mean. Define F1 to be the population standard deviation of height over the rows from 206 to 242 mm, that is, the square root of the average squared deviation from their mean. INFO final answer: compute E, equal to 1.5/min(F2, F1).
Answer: 2.24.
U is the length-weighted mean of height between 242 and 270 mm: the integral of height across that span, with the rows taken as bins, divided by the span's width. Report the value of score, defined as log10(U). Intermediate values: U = 26.9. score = 1.43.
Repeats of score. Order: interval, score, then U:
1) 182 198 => 1.46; 28.6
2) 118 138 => 1.46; 28.9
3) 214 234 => 1.43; 27.1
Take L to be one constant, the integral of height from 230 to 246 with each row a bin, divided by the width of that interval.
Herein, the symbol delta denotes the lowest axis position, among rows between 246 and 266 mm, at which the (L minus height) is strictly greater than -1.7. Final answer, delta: 248.0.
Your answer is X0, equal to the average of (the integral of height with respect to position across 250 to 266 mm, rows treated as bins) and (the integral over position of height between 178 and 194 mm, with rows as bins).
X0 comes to 444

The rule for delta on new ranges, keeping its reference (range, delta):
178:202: 188.0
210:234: 212.0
